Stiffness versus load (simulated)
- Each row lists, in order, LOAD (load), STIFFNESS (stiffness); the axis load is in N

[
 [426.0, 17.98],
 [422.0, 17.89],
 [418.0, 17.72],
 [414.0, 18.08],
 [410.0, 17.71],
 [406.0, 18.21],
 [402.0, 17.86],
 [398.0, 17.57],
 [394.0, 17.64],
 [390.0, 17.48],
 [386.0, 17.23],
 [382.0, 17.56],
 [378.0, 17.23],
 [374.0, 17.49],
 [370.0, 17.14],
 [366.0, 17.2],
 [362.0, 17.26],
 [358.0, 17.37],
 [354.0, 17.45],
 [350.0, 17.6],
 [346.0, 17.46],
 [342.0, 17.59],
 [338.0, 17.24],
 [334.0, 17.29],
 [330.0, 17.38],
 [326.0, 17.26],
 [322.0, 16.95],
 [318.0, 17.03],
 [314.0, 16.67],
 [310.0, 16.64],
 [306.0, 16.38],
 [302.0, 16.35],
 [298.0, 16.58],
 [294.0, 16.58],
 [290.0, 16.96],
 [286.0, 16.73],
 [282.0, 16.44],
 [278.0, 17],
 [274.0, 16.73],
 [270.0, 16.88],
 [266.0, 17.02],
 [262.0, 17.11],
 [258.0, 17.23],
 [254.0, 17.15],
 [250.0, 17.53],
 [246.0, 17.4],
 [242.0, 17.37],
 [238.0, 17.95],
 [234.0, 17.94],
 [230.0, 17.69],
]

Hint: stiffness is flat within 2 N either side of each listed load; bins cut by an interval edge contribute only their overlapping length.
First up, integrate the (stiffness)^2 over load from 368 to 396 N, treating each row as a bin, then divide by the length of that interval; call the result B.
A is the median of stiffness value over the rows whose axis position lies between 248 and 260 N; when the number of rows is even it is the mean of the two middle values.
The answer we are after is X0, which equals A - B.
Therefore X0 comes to -285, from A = 17.2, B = 303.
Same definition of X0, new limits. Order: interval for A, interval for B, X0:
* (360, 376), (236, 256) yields -288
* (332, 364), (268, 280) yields -267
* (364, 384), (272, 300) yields -262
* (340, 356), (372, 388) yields -284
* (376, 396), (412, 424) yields -303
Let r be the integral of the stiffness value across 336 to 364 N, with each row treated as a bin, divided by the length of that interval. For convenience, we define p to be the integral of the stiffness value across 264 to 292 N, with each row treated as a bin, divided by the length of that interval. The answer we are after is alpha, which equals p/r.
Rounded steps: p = 16.8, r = 17.4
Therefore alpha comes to 0.97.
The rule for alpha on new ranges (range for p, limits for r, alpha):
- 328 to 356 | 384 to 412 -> 0.99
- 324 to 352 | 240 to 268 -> 1.01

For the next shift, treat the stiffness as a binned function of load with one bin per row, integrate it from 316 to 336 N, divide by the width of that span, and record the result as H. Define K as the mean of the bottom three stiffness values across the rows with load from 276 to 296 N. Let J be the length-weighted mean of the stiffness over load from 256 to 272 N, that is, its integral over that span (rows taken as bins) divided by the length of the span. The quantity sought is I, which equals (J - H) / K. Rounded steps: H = 17.18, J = 17.1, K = 16.6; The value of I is -0.007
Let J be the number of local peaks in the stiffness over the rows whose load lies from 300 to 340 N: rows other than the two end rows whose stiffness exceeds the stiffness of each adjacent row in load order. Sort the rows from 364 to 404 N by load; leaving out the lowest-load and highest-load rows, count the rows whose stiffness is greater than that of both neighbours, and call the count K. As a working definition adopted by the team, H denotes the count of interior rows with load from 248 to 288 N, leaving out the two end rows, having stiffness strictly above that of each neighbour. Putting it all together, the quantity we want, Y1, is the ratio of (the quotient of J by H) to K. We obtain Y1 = 0.33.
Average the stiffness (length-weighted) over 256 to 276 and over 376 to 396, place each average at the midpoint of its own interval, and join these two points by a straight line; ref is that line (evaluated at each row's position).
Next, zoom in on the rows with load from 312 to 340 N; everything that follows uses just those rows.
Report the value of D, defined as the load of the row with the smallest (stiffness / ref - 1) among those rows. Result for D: 314.0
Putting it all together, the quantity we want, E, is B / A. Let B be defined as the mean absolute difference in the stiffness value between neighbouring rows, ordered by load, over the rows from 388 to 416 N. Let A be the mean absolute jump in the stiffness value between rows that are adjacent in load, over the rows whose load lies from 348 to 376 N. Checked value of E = 2.1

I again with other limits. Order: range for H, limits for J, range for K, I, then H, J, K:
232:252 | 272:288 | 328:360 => -0.053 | 17.64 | 16.7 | 17.3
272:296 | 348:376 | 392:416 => 0.035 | 16.74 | 17.4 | 17.6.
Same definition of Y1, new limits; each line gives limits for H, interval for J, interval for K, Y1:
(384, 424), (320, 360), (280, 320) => 1.00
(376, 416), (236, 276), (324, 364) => 0.22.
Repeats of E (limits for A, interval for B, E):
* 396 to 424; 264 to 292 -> 0.8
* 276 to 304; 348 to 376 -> 0.5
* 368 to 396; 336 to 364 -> 0.6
